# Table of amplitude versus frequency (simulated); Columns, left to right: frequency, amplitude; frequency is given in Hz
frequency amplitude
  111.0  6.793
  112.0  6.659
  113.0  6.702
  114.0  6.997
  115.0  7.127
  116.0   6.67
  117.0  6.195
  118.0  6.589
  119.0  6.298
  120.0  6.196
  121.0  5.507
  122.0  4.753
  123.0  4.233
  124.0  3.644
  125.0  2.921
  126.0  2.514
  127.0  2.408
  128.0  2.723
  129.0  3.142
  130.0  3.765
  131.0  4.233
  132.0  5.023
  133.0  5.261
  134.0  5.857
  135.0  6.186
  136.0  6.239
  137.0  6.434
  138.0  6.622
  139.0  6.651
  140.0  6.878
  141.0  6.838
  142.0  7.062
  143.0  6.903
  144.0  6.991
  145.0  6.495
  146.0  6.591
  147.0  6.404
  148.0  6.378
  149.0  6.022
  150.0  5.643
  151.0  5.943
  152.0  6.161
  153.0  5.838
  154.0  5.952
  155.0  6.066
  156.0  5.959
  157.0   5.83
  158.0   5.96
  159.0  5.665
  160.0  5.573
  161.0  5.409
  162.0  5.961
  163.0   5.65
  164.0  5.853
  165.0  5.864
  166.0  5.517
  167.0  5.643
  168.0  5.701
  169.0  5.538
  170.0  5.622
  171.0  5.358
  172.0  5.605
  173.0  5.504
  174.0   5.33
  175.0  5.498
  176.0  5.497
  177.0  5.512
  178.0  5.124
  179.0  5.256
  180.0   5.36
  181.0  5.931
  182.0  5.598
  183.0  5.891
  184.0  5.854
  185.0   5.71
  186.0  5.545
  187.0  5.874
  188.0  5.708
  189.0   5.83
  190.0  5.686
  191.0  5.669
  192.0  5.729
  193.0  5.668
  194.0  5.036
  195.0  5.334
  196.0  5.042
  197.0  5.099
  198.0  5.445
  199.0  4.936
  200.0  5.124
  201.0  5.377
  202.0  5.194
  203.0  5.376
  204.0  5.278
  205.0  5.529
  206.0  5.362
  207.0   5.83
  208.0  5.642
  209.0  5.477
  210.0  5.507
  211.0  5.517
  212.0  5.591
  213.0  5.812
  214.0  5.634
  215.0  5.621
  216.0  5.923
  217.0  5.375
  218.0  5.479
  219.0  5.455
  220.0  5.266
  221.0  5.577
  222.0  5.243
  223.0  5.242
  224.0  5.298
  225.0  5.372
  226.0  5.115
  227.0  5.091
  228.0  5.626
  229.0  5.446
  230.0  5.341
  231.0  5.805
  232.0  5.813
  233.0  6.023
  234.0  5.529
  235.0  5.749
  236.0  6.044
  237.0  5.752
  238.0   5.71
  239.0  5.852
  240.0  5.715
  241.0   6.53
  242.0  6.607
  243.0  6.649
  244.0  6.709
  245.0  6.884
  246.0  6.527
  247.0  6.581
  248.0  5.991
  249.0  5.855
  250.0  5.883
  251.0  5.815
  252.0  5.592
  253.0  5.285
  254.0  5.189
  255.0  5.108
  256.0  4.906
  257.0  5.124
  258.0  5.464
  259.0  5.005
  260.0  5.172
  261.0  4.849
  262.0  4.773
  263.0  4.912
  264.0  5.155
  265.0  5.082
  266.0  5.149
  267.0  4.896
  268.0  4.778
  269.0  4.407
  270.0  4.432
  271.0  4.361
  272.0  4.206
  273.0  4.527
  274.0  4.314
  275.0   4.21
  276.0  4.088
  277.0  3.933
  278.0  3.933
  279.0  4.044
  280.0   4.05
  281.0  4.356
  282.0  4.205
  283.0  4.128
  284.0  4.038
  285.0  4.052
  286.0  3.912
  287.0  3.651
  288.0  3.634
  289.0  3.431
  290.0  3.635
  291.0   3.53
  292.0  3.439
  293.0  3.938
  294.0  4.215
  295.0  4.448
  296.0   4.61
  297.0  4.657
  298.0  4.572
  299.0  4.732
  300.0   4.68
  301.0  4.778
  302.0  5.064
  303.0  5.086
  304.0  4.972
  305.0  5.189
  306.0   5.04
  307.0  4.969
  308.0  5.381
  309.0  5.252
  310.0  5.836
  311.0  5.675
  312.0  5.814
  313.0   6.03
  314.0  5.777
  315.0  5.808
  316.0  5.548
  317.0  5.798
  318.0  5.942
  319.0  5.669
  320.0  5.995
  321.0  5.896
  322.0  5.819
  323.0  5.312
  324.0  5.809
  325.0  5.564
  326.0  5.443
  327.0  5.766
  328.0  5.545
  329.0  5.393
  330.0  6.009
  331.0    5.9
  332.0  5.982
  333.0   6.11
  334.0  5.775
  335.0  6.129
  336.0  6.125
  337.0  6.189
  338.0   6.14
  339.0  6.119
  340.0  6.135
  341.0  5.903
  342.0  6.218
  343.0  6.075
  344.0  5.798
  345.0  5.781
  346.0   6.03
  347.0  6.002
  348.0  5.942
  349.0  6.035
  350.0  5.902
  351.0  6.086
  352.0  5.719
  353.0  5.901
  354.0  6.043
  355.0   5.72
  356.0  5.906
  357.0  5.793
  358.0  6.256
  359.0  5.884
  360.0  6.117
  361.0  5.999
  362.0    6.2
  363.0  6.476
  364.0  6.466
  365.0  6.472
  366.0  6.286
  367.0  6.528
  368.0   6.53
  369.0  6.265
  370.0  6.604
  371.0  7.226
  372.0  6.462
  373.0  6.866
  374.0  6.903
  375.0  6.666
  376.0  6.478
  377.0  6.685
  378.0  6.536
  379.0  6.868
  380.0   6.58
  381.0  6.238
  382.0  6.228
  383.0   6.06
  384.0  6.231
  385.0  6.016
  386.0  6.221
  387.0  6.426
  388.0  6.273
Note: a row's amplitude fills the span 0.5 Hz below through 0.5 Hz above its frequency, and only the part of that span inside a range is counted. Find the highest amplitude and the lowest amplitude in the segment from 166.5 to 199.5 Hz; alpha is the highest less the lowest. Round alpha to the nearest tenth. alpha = 1.0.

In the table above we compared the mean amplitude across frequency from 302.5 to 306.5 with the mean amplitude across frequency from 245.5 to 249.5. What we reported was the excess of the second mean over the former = 1.2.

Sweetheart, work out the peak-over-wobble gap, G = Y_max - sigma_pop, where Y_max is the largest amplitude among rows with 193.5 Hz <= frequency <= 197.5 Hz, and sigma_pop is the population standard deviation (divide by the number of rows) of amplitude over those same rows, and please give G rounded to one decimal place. 5.2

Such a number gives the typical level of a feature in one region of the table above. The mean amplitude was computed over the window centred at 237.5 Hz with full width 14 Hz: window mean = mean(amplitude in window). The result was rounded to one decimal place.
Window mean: 6.0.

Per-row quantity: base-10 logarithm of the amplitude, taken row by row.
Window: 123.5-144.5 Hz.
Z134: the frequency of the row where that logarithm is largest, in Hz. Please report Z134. 142.0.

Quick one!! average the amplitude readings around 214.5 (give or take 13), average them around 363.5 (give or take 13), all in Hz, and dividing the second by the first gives 1.16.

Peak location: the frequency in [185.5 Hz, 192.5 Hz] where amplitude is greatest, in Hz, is 187.0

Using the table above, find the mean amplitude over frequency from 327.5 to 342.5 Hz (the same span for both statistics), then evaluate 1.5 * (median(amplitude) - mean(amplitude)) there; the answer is 0.20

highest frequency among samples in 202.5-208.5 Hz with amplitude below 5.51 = 206.0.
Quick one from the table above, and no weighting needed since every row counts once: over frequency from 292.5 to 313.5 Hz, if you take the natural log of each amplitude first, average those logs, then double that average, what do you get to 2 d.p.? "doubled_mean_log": 3.21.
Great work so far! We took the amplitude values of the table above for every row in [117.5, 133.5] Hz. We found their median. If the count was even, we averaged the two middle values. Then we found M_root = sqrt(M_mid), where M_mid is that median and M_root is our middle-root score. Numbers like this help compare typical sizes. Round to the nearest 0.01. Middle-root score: 2.06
